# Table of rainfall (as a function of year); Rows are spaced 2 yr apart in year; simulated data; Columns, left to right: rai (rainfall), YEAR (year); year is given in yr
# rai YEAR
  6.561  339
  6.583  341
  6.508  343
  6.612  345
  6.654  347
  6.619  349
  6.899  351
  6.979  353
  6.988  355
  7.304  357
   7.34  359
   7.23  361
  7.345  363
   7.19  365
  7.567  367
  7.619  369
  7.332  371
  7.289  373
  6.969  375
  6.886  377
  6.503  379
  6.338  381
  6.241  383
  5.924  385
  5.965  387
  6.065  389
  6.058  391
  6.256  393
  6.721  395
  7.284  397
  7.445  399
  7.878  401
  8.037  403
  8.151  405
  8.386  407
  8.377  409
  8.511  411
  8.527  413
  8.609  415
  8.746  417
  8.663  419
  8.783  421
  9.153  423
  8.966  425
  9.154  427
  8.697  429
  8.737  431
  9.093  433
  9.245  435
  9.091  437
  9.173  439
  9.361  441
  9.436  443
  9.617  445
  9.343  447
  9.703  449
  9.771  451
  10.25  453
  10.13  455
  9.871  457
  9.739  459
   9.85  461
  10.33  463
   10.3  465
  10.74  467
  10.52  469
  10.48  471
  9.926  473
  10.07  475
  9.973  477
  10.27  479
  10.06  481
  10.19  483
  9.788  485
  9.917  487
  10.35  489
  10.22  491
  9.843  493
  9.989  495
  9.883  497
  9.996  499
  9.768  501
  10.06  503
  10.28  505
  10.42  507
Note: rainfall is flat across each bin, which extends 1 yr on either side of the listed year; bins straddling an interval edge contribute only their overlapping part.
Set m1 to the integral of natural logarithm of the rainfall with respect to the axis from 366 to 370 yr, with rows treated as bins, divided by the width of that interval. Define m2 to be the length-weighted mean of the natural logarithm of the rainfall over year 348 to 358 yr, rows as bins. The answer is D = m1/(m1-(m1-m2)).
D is 1.05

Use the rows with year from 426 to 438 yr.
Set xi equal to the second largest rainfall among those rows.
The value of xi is 9.154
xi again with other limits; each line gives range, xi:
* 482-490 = 10.19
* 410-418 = 8.609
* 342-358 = 6.988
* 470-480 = 10.27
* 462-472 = 10.52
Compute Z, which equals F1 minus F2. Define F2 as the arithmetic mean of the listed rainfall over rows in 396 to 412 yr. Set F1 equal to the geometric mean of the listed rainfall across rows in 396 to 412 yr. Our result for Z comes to -0.011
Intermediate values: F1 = 8.0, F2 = 8.0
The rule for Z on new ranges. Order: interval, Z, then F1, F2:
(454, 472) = -0.005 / 10.2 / 10.2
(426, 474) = -0.016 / 9.7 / 9.7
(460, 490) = -0.003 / 10.2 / 10.2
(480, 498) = -0.002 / 10.0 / 10.0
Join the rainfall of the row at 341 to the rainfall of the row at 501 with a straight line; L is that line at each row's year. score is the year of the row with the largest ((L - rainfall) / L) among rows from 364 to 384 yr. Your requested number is 383 yr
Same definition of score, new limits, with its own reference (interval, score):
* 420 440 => 431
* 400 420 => 401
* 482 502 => 501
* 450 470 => 459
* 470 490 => 485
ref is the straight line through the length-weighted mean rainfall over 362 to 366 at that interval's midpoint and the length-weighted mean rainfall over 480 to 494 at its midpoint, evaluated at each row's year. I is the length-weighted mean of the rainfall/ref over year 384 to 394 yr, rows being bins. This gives 0.77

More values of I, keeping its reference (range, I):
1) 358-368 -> 1.01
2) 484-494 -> 0.99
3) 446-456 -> 1.06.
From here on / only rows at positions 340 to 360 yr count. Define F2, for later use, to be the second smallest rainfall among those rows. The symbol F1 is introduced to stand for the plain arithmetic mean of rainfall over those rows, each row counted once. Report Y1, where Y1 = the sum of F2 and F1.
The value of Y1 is 13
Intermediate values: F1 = 6.8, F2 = 6.583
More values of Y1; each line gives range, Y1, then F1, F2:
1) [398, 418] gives 16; 8.3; 7.878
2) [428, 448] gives 18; 9.2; 8.737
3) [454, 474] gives 20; 10.2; 9.85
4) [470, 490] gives 20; 10.1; 9.917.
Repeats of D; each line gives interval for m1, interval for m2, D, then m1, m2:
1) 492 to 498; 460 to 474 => 0.98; 2.29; 2.33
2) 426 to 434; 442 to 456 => 0.96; 2.19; 2.28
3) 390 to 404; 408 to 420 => 0.91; 1.95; 2.15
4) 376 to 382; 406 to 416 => 0.88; 1.88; 2.14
